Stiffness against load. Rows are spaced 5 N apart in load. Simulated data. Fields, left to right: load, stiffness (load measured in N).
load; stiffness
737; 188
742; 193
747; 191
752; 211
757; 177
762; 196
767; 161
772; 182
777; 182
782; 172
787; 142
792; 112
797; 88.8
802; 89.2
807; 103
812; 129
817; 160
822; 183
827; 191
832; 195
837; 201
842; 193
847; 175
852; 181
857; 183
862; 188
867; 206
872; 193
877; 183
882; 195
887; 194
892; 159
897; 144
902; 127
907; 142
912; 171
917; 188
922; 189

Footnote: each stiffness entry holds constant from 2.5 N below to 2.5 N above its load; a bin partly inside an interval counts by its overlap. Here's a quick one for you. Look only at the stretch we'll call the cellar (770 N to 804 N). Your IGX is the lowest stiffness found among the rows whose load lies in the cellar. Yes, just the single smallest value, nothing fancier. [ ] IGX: 88.8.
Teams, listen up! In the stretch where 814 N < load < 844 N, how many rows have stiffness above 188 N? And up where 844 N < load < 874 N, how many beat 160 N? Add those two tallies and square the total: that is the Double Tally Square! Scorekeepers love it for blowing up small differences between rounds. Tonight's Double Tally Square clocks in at 100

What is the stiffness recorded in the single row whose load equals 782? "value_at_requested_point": 172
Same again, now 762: 196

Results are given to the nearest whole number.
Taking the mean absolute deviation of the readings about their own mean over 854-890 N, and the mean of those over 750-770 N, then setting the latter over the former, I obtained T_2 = 31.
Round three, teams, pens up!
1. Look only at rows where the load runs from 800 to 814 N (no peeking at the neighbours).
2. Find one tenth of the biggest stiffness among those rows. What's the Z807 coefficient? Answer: 12.9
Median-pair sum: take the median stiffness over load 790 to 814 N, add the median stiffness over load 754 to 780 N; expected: 285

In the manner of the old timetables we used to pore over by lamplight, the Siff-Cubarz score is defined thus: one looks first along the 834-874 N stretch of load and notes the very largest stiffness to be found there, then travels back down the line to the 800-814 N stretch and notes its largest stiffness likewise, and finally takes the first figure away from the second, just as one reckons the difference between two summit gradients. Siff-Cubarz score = -77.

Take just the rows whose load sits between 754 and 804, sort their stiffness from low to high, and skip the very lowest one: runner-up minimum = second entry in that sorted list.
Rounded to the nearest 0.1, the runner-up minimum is 89.2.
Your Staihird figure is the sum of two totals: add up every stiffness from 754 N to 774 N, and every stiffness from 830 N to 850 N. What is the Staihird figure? 1480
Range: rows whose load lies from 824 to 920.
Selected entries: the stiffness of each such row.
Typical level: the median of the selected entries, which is 188.0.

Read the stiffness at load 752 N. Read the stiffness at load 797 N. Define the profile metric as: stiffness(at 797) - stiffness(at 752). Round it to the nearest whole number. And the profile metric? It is -122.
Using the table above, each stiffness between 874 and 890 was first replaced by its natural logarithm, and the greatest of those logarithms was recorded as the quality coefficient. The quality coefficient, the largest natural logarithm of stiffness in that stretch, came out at 5.27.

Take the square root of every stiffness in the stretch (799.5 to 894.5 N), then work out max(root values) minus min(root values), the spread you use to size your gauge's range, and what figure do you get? 4.9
